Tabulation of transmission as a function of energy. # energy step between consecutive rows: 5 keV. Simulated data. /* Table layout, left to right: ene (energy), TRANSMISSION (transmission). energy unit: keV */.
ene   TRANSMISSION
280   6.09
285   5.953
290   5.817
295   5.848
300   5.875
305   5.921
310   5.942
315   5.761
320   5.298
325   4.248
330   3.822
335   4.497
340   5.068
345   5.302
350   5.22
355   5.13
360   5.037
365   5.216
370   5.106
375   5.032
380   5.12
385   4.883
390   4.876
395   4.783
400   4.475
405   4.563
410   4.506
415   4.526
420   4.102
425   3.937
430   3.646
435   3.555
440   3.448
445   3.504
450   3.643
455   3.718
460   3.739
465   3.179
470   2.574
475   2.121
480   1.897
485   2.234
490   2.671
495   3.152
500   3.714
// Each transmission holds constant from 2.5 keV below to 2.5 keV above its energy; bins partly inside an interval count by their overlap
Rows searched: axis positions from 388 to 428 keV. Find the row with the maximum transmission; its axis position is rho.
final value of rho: 390 keV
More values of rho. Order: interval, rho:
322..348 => 345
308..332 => 310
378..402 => 380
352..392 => 365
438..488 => 460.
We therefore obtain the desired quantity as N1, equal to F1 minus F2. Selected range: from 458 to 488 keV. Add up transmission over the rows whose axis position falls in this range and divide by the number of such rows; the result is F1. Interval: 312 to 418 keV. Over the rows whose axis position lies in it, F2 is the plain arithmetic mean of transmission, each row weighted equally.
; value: -2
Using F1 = 2.6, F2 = 4.9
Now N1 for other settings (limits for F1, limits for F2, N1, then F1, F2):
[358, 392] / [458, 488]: 2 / 5.0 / 2.6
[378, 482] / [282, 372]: -1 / 3.8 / 5.3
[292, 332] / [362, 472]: 1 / 5.3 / 4.2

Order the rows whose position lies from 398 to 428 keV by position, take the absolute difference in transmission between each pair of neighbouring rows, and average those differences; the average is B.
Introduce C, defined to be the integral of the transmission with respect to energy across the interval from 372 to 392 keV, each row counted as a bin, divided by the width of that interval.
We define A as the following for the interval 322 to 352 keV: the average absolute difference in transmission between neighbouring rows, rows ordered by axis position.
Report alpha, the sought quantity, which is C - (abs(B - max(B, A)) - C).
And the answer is 9.7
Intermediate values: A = 0.40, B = 0.15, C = 4.98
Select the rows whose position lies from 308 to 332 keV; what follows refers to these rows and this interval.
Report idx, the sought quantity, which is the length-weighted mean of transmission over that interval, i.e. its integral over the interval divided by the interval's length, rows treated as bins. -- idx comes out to 5.0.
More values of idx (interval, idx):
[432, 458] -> 3.6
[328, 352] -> 4.8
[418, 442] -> 3.7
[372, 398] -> 4.9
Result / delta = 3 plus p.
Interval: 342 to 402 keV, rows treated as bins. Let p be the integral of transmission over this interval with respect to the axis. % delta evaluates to 304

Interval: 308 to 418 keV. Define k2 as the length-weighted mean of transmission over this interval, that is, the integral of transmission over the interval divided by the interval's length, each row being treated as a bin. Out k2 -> 4.9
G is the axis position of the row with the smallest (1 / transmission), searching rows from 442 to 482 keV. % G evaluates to 460 keV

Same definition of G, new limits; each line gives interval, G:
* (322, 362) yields 345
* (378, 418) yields 380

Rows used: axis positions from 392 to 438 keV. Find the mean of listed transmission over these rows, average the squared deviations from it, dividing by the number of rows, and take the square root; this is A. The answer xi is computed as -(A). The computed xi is -0.41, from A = 0.4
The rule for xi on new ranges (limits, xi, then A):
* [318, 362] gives -0.50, 0.5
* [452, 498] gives -0.64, 0.6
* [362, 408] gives -0.24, 0.2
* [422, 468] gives -0.20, 0.2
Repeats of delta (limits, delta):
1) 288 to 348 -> 320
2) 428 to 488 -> 189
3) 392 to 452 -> 247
